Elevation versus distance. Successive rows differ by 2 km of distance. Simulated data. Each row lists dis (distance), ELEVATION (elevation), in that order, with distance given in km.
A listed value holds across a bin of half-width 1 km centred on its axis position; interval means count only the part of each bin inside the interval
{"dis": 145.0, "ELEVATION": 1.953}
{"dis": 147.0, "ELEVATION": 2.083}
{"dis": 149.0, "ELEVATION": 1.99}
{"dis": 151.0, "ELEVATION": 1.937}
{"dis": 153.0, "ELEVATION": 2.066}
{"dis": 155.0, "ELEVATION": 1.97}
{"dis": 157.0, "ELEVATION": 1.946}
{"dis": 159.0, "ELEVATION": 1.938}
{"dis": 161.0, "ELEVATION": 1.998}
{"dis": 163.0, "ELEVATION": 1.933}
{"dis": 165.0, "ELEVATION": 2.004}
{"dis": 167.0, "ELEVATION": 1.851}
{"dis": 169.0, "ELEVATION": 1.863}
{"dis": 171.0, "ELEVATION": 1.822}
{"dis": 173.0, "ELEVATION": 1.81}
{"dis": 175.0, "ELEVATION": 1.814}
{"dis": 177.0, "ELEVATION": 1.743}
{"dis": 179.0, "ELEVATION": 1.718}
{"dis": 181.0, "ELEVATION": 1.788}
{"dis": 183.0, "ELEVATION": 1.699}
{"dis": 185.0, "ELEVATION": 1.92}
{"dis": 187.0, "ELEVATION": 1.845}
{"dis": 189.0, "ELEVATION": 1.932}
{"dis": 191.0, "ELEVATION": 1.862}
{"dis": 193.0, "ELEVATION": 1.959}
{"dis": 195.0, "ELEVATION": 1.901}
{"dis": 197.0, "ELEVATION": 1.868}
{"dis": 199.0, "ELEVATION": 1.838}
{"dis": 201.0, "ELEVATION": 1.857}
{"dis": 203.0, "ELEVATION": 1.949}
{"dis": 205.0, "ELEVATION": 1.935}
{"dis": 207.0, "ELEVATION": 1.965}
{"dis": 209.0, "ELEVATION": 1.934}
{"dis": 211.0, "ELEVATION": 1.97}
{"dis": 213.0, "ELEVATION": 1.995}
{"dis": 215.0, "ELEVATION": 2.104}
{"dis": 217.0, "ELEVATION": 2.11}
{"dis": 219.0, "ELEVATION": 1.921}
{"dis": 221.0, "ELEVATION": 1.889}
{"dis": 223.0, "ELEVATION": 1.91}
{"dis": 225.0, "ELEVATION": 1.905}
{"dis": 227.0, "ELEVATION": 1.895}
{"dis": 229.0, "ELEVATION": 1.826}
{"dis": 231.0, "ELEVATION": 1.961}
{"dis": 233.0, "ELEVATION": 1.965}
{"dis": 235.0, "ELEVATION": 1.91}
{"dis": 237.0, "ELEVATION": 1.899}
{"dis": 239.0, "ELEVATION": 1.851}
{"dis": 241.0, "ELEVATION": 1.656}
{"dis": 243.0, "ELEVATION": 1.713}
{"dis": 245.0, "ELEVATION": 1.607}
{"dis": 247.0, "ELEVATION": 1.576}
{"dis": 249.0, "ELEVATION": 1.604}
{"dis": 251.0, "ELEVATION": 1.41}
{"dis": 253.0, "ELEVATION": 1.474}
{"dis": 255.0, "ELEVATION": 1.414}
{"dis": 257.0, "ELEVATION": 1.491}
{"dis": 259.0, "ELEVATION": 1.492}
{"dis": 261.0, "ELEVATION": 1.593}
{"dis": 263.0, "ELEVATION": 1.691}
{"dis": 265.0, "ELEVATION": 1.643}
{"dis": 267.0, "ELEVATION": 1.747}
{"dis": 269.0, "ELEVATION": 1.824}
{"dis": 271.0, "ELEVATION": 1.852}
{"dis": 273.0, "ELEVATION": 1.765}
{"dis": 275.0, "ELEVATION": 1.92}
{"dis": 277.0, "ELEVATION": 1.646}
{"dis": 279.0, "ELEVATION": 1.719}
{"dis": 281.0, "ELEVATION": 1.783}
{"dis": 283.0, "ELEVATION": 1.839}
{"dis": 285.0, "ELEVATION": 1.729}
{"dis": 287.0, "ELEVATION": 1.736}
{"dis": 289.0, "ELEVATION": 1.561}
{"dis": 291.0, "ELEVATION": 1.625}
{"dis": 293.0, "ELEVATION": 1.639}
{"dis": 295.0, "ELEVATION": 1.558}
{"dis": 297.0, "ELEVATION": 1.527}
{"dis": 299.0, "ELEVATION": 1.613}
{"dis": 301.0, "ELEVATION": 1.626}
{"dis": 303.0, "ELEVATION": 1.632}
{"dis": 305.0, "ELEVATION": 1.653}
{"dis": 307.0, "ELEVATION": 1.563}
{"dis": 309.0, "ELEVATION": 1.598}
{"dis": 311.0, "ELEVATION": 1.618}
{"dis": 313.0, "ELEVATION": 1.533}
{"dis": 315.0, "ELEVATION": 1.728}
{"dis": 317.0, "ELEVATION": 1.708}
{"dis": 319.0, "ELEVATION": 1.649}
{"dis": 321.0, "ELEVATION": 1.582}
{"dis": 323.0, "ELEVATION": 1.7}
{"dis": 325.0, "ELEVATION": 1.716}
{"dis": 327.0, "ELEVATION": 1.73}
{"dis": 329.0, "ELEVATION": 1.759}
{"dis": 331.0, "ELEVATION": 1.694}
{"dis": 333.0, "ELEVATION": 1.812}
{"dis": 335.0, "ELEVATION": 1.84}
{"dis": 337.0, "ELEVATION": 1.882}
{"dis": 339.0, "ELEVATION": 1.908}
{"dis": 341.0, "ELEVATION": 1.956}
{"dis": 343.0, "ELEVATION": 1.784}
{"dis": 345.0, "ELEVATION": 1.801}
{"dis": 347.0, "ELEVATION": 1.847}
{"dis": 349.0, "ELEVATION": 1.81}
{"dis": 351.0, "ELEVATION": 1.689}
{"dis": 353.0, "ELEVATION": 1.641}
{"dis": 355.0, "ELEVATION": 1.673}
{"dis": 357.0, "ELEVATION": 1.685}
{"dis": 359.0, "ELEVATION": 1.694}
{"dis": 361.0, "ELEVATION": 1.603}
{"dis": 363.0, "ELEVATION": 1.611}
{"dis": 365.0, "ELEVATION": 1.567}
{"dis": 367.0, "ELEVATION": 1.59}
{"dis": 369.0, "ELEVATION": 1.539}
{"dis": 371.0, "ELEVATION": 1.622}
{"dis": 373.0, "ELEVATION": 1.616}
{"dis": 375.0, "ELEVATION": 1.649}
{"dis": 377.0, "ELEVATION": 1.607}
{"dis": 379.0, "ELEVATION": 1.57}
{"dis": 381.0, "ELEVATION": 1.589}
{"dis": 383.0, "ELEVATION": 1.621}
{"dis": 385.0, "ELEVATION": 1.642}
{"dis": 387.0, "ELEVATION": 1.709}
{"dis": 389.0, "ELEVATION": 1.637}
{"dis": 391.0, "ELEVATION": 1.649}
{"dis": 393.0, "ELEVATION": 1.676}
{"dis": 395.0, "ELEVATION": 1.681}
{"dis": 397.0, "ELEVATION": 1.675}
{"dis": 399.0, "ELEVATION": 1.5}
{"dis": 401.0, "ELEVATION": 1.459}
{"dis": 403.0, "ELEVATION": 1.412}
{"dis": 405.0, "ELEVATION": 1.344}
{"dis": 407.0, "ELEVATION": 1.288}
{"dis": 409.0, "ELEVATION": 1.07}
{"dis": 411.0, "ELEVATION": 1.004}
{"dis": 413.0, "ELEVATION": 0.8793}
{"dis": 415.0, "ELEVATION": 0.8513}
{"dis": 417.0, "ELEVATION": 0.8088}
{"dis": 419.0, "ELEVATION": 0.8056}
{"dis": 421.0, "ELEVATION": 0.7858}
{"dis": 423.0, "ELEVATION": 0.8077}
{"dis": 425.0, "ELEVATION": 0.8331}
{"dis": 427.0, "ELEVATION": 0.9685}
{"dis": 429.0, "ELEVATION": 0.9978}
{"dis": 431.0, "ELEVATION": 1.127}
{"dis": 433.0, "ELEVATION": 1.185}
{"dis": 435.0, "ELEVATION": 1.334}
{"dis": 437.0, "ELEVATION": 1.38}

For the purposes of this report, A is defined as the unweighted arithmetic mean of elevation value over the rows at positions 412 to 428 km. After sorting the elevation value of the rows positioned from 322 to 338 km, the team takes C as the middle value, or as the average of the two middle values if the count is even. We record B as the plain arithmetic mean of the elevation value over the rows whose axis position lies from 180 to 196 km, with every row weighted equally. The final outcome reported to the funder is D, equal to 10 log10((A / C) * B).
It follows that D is -0.5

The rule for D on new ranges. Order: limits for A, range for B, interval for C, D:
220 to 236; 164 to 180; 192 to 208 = 2.6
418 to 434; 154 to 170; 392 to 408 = 0.9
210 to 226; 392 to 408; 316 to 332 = 2.4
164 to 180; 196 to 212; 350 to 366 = 3.2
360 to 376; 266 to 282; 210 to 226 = 1.7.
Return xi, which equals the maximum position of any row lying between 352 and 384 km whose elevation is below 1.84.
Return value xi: 383.0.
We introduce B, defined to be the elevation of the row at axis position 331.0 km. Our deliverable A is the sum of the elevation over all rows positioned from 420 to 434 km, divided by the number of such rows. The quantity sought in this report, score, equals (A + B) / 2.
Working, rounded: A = 1.0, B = 1.694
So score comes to 1.33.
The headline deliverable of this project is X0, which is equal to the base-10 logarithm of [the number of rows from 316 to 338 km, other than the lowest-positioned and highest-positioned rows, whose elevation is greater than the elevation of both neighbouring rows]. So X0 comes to 0.0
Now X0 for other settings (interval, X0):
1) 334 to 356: 0.3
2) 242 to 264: 0.3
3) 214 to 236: 0.5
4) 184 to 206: 0.5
